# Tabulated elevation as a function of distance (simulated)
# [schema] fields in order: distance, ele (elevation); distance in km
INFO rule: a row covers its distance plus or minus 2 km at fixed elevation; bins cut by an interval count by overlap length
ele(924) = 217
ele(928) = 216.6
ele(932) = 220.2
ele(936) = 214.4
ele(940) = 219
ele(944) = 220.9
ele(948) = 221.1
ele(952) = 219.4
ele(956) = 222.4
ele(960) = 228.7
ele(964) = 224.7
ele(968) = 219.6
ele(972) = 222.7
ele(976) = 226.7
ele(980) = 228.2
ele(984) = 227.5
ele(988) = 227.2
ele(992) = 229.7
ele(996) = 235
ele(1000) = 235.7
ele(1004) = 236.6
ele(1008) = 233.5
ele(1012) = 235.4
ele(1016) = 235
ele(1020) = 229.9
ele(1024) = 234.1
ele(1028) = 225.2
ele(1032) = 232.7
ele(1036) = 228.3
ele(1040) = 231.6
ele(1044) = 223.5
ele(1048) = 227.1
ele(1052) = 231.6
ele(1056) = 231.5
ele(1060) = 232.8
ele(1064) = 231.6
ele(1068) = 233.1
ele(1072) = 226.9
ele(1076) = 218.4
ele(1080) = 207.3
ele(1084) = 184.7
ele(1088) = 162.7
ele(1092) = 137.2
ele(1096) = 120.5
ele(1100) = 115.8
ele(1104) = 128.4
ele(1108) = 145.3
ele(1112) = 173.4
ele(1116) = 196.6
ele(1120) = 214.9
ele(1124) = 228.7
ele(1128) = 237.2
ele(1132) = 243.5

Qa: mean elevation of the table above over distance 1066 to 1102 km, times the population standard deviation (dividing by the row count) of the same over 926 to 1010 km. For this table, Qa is 1120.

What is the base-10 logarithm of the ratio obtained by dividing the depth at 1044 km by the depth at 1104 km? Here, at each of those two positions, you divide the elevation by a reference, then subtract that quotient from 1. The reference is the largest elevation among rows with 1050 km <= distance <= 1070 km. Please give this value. -1.04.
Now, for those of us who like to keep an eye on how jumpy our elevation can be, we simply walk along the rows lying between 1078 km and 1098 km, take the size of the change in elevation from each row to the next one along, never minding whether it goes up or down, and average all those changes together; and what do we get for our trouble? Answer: 22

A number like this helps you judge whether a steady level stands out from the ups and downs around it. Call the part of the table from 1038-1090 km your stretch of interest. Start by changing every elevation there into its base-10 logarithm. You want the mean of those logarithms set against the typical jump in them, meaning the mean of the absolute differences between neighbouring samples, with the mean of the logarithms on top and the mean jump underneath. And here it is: 144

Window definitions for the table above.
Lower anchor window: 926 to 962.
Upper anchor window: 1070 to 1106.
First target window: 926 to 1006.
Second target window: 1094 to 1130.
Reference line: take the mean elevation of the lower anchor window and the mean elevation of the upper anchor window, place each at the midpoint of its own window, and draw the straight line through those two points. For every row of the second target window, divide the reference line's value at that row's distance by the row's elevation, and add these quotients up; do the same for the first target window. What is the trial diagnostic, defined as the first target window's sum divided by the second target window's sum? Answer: 2.1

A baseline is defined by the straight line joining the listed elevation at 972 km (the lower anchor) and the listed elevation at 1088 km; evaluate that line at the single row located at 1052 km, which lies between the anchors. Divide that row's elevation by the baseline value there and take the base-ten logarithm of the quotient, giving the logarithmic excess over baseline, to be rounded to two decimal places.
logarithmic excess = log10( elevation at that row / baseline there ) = 0.11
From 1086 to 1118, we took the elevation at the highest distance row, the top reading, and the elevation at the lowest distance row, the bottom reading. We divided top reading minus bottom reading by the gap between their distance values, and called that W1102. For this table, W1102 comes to 1.2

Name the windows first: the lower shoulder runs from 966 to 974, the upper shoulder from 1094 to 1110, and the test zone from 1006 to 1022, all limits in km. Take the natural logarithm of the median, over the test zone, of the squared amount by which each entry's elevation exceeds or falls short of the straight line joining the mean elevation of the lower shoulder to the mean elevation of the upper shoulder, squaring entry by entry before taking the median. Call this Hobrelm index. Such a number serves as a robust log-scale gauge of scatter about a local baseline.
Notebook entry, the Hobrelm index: 7.6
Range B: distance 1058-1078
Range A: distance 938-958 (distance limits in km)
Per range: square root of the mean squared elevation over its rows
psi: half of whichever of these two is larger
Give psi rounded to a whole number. 114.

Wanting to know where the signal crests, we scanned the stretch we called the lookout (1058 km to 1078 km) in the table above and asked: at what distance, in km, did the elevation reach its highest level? 1068 km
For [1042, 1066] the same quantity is 1060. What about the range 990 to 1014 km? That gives 1004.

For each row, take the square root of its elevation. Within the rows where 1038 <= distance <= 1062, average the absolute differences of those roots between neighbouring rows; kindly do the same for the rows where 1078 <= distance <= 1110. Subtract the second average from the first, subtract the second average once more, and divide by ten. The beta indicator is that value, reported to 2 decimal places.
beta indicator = -0.13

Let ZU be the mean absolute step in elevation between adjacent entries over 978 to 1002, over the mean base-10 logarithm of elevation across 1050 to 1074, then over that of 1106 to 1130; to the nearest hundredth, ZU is 0.35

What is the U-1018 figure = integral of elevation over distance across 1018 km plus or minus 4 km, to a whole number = 1860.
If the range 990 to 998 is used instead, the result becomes 1859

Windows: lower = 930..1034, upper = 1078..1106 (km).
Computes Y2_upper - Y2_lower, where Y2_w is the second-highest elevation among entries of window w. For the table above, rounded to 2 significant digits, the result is -51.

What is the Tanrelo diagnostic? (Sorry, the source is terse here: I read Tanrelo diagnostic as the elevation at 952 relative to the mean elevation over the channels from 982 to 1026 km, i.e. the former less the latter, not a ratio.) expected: -13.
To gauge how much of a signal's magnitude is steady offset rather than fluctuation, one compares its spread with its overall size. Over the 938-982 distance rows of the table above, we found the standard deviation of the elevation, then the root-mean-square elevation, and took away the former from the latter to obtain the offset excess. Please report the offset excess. 220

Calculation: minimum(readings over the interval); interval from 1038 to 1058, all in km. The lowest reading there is 223.5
